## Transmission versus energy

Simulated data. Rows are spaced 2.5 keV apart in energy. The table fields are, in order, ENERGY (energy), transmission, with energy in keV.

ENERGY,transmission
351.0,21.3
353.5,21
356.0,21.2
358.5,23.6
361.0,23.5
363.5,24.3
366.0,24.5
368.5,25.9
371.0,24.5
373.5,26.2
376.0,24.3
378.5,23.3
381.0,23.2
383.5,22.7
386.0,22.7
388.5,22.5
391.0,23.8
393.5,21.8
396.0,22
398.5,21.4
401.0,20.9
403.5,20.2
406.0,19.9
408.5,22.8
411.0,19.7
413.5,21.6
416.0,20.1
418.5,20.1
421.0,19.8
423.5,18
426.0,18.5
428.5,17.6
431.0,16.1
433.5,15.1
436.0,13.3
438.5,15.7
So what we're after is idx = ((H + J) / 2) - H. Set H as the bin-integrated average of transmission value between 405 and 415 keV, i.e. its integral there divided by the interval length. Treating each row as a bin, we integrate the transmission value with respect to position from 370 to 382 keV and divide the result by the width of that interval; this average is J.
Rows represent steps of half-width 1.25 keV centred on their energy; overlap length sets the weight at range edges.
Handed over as 2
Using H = 21.0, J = 24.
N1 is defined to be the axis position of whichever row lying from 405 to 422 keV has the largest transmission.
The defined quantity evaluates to 408.5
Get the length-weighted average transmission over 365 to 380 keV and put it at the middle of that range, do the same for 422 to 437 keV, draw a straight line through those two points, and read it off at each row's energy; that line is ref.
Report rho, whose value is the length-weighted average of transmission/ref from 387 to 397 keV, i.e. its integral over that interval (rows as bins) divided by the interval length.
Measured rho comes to 1.03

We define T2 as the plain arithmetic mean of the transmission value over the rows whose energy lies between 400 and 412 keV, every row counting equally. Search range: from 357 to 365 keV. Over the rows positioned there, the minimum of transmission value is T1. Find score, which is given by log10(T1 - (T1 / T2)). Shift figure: 1.35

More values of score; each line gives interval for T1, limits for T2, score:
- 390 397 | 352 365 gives 1.32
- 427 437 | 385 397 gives 1.10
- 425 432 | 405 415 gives 1.19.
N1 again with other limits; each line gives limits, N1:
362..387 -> 373.5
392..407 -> 396.0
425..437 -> 426.0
